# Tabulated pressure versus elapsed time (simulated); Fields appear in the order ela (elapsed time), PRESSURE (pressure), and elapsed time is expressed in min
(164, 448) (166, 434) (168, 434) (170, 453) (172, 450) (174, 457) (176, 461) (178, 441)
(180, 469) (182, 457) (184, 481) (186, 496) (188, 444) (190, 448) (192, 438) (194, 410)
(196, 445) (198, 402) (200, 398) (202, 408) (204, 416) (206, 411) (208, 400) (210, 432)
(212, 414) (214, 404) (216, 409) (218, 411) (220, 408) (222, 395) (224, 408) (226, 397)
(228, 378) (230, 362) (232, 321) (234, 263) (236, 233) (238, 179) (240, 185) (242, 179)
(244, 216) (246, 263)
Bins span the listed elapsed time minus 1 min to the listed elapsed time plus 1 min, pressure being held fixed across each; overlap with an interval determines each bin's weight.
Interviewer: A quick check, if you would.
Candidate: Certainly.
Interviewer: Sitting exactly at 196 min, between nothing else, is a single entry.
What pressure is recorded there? 445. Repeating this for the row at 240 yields 185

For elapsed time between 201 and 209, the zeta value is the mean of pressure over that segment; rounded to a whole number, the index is 409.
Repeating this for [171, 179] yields 452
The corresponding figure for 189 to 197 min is 435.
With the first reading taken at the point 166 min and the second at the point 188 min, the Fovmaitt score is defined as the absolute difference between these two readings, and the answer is 10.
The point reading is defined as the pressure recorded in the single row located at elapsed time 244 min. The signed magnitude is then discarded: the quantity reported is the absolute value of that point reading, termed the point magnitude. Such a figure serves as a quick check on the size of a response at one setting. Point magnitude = 216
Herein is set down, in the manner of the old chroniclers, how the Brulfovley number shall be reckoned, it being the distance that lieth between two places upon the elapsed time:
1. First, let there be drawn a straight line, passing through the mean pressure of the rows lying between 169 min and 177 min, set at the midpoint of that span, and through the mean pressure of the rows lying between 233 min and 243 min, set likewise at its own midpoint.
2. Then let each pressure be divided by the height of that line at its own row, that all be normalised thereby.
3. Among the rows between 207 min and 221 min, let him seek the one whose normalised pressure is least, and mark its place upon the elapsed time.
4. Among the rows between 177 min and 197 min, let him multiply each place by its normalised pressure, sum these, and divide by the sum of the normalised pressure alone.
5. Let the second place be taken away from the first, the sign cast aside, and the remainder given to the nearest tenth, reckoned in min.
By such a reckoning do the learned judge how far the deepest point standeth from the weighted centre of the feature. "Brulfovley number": 20.8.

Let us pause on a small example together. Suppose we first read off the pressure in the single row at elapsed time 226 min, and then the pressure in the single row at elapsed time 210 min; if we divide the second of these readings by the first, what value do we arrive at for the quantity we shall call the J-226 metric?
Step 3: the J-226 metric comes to 1.09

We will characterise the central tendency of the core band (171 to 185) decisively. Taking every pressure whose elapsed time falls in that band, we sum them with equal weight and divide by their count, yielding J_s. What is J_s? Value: 459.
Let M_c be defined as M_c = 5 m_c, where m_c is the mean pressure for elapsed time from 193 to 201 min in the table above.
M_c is 2069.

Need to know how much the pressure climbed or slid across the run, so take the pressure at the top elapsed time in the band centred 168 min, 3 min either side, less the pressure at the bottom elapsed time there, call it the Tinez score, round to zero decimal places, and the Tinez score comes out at 19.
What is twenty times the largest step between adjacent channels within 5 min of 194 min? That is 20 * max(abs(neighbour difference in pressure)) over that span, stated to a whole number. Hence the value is 860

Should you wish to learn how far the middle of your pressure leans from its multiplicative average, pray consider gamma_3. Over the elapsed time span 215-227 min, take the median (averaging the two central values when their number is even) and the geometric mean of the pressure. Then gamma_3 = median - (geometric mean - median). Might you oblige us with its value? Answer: 411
